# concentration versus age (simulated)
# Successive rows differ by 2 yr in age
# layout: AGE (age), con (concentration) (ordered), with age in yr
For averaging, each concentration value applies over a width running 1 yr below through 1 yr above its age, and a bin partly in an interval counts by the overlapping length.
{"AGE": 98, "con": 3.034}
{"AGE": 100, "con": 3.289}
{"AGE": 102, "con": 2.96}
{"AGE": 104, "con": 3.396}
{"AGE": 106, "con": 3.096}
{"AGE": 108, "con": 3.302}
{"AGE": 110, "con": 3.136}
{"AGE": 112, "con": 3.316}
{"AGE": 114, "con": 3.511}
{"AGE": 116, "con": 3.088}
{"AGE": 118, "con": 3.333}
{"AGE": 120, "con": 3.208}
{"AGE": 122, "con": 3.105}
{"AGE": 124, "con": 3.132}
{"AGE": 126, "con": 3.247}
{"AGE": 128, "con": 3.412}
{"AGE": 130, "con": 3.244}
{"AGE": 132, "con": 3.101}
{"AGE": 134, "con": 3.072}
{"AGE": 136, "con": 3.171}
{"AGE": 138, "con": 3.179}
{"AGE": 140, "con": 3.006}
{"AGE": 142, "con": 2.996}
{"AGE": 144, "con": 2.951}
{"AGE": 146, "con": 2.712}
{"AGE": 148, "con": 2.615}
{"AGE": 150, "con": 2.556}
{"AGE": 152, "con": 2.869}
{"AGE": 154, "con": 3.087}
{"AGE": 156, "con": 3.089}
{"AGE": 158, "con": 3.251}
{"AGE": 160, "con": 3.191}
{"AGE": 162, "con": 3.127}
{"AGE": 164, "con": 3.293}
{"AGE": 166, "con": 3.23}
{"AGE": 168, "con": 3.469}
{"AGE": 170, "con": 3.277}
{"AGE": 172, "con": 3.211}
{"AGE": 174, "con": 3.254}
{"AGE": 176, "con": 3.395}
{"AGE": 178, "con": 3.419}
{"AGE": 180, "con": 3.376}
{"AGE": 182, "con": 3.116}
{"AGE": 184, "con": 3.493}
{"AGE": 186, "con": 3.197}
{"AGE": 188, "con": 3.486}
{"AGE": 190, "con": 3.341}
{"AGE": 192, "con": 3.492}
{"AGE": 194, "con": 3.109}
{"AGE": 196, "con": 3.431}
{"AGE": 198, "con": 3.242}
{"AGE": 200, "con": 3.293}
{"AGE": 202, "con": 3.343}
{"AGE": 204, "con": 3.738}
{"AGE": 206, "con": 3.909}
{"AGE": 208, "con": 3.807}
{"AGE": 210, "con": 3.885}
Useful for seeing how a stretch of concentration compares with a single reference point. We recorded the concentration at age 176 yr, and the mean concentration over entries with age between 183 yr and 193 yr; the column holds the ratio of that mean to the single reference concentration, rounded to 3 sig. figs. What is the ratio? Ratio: 1.00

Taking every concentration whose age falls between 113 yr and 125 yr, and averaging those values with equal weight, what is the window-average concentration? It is 3.23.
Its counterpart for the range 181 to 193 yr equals 3.35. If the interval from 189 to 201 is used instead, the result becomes 3.32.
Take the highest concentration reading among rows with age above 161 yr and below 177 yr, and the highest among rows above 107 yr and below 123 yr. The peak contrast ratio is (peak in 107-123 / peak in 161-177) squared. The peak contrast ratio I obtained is 1.0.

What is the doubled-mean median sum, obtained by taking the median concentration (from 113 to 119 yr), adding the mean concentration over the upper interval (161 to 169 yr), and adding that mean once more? 9.9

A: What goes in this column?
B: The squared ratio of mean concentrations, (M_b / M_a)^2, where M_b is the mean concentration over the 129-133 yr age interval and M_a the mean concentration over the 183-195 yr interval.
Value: 0.90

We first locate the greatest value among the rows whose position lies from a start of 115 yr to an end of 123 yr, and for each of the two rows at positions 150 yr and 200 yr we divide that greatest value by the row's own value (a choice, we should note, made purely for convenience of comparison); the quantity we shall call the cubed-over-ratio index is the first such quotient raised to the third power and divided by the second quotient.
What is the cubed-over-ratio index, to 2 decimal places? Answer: 2.19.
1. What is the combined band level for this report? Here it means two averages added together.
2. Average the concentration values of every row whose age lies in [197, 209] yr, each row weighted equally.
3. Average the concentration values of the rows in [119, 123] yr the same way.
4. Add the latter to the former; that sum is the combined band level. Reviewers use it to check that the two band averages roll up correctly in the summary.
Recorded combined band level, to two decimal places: 6.71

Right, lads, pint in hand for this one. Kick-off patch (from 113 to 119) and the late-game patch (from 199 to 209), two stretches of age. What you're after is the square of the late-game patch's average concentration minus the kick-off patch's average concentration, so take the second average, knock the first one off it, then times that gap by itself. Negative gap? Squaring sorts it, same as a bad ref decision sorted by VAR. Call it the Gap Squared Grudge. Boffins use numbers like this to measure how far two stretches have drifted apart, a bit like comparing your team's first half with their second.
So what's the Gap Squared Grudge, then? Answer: 0.09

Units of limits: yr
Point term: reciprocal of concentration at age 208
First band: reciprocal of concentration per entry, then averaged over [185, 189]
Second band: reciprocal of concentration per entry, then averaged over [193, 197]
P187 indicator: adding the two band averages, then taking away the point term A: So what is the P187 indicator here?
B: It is 0.344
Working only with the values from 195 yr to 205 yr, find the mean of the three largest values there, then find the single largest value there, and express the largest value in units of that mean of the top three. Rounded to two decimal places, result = 1.07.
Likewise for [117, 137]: 1.02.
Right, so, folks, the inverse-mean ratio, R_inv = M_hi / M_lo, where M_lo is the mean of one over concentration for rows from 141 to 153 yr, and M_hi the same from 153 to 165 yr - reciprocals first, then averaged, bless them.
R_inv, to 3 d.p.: 0.875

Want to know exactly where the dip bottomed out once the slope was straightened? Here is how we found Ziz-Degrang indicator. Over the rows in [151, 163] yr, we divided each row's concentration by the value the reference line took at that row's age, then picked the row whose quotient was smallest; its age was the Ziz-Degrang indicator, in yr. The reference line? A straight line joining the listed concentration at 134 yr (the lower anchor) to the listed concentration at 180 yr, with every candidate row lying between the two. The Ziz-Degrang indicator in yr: 152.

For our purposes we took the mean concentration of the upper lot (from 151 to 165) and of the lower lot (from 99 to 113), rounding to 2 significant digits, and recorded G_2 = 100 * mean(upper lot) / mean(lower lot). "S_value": 97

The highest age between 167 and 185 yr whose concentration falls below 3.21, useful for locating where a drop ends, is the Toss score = 182 yr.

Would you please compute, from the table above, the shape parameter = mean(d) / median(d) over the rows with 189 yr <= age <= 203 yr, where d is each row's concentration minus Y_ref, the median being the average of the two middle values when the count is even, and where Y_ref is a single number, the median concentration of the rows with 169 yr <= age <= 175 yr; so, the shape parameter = 0.78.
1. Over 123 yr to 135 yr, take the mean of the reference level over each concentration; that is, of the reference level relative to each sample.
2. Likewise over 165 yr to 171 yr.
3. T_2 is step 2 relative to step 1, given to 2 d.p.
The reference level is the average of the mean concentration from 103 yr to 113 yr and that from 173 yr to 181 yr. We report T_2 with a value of 0.96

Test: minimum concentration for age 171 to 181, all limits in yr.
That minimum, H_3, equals 3.211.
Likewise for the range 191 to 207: 3.109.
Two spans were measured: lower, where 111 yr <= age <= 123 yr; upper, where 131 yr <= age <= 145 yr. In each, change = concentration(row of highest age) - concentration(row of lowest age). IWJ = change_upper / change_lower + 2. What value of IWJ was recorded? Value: 2.7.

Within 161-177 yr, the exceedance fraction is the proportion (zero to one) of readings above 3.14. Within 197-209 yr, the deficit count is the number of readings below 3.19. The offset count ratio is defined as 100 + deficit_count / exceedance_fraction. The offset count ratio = 100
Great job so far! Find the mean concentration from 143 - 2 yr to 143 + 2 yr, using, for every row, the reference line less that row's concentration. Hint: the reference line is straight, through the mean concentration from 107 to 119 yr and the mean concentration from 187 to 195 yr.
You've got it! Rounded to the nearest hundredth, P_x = 0.34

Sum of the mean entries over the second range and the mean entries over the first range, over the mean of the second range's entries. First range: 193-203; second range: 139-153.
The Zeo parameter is 2.17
